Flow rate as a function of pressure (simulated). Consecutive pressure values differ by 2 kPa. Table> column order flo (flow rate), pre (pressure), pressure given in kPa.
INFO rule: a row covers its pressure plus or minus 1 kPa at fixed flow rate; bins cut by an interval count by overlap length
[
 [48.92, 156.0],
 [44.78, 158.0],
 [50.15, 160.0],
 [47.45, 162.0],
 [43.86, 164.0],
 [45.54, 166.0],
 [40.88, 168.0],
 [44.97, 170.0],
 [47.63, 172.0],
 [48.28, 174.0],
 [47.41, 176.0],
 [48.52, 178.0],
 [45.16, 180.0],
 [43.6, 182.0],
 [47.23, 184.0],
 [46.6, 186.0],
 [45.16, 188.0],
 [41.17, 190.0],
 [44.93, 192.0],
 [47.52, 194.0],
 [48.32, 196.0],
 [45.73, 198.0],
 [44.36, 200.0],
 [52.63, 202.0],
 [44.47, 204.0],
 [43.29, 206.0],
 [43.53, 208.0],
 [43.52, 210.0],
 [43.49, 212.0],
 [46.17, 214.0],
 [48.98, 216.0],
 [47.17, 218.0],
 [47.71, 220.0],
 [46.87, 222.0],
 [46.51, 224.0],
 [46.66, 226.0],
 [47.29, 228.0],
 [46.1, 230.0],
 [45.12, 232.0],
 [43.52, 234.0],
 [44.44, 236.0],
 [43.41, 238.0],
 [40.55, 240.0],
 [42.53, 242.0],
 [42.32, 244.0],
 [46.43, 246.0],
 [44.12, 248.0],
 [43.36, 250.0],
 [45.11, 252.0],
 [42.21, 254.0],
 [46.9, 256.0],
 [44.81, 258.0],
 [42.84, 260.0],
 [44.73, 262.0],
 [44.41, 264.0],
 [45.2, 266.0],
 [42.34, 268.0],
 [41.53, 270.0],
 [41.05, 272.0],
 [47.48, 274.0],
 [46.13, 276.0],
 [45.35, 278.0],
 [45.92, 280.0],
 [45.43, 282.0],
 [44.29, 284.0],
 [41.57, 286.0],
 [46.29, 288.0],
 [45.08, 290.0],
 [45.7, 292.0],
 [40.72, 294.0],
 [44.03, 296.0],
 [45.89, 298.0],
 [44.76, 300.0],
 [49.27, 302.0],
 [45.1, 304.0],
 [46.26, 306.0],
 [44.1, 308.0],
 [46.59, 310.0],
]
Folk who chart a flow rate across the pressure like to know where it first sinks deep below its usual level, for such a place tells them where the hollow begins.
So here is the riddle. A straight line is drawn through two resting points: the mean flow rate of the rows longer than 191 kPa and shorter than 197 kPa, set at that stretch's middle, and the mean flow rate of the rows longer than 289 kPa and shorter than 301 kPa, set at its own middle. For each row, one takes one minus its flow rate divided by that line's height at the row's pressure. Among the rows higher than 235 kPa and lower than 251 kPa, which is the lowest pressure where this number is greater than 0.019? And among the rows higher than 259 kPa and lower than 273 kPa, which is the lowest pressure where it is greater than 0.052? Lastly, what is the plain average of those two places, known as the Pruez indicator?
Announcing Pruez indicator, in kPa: 248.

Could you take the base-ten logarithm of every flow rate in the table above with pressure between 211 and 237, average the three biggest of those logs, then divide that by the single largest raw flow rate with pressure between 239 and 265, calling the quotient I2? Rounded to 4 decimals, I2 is 0.0358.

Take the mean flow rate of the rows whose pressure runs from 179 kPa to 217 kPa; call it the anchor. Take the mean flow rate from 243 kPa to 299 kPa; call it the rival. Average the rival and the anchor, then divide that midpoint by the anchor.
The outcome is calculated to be 0.986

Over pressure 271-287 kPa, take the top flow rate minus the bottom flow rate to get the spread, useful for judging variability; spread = 6.4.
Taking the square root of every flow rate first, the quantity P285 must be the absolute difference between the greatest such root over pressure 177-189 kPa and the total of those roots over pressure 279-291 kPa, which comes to 33.2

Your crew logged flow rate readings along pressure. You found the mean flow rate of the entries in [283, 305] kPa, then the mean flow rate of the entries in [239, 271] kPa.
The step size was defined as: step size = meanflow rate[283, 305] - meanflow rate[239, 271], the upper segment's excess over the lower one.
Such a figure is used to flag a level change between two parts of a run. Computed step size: 1.1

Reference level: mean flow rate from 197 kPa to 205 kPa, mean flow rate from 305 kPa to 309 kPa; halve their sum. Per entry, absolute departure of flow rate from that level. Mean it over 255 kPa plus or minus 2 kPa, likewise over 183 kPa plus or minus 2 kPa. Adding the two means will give 4.2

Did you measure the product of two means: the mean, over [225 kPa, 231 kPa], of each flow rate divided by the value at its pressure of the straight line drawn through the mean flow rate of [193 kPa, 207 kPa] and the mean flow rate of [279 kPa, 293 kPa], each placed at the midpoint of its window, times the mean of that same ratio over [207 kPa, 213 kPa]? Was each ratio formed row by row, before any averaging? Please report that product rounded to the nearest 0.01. 0.95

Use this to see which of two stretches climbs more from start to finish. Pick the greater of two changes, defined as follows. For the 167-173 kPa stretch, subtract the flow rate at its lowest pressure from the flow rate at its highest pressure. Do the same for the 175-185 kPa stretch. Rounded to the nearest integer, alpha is 7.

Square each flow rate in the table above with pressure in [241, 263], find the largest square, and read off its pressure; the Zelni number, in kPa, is 256.0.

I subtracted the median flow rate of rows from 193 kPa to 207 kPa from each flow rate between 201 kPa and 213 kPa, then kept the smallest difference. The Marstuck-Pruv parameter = -2.4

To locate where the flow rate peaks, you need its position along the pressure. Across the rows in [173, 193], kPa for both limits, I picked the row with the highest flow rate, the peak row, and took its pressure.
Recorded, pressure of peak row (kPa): 178.0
